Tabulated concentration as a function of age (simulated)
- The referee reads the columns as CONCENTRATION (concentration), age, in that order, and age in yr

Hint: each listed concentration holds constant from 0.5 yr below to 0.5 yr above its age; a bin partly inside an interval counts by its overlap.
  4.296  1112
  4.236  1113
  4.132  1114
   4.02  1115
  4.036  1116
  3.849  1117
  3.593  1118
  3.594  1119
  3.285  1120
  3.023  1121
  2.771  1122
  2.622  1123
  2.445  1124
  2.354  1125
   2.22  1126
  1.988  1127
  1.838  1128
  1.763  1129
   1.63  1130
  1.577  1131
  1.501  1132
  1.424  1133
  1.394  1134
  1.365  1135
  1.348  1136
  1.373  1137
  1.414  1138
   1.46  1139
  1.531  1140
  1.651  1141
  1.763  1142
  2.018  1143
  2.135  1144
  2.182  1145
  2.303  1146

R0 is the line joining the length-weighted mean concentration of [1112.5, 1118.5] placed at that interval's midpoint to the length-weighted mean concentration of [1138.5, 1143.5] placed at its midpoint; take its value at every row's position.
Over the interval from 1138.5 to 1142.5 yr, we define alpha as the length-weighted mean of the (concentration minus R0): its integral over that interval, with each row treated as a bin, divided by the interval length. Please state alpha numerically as -0.1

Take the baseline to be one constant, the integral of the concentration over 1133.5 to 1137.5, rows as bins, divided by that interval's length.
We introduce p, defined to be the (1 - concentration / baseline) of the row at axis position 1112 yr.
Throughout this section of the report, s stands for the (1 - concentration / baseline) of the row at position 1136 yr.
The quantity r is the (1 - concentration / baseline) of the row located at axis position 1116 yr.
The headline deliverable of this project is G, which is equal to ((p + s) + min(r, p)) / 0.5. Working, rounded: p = -2.1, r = -1.9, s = 0.02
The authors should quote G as -9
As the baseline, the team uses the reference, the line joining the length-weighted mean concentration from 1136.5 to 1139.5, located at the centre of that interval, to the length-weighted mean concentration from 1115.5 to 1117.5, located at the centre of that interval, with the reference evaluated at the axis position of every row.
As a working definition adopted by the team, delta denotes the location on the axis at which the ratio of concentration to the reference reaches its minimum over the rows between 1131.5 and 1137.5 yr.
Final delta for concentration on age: 1132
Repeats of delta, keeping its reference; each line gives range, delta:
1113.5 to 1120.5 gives 1120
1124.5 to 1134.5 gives 1130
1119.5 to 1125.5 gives 1124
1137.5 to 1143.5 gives 1138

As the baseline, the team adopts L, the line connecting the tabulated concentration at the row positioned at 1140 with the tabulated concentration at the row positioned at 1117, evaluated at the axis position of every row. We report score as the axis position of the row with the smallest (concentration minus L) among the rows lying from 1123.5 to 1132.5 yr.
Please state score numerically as 1130 yr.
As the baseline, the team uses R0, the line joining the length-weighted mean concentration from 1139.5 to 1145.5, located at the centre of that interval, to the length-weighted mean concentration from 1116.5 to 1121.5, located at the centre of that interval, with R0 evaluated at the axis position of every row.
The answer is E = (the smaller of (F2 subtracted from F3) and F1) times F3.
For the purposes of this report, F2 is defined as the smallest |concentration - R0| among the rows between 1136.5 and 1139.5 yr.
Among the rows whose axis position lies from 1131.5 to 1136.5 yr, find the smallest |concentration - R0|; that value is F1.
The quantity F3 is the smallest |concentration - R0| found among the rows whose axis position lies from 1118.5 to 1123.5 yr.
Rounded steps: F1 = 1.0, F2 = 0.66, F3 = 0.12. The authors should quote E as -0.06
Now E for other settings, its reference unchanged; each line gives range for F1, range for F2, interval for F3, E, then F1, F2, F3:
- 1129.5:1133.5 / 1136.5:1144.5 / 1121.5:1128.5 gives 0.17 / 1.1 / 0.15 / 0.49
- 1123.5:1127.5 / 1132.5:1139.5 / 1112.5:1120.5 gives -0.03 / 0.7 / 0.66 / 0.06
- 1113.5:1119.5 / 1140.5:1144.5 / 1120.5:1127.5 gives 0.02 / 0.1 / 0.15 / 0.31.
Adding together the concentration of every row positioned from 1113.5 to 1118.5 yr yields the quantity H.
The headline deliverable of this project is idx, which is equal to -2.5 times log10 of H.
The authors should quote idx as -3.2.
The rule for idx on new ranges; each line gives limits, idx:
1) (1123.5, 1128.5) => -2.6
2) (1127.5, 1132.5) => -2.3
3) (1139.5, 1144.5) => -2.4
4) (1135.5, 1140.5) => -2.1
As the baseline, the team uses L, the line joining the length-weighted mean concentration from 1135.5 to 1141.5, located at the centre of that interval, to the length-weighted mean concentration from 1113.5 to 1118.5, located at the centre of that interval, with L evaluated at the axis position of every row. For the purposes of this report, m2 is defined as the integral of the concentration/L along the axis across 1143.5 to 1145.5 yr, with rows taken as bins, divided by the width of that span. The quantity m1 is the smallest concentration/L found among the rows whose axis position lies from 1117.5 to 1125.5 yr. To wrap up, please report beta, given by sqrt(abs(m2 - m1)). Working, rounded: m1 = 0.80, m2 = 2.69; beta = 1.4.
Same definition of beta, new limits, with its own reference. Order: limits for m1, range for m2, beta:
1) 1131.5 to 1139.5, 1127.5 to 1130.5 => 0.1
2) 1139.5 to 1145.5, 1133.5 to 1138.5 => 0.6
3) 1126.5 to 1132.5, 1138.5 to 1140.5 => 0.7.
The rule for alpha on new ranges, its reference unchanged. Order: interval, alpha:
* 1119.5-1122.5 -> -0.5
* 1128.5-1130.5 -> -1.0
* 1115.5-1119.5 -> 0.0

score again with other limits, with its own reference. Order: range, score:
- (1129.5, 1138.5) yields 1130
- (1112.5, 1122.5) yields 1122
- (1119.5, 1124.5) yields 1124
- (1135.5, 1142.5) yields 1136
